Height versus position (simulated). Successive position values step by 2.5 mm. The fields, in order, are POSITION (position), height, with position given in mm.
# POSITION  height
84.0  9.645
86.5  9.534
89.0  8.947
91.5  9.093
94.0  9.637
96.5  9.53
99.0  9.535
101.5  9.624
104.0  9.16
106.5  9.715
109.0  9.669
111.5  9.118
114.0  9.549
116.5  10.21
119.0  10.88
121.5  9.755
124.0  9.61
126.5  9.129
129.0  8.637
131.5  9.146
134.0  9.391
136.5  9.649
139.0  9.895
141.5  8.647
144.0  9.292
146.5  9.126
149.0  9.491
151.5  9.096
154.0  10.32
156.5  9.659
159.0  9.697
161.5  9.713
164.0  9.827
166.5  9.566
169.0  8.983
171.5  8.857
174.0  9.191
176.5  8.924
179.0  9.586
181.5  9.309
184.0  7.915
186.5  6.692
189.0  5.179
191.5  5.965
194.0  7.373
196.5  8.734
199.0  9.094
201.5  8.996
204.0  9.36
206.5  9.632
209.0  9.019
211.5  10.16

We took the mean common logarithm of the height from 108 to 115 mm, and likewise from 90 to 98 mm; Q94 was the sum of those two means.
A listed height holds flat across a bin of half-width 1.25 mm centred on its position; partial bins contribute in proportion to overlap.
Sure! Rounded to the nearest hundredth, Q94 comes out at 1.95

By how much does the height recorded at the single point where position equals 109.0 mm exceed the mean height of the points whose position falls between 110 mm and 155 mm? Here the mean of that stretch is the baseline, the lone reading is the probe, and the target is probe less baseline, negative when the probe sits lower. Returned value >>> 0.2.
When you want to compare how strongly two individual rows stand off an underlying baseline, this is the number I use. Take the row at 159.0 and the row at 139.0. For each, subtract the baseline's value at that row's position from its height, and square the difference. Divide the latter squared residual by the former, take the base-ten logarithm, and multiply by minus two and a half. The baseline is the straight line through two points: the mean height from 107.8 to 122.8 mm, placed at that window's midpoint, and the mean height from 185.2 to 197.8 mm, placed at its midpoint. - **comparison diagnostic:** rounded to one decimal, 1.0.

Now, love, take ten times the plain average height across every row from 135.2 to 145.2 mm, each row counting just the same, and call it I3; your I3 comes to 93.7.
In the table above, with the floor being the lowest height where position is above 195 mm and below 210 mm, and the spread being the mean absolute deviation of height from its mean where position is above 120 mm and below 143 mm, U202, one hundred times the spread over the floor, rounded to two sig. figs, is 4.4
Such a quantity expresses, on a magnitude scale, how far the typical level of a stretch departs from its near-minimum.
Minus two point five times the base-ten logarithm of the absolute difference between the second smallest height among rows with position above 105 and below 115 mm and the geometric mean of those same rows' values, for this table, 3.5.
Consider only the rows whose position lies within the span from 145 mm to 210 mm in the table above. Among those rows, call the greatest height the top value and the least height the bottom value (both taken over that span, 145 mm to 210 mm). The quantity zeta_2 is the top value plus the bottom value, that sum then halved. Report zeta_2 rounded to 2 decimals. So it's 7.75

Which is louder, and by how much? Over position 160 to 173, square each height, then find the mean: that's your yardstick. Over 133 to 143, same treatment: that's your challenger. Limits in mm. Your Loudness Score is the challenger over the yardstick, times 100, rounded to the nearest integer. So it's 100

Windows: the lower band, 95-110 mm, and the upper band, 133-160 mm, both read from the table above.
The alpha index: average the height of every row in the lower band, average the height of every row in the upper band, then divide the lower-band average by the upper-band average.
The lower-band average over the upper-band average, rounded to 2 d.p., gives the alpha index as 1.01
